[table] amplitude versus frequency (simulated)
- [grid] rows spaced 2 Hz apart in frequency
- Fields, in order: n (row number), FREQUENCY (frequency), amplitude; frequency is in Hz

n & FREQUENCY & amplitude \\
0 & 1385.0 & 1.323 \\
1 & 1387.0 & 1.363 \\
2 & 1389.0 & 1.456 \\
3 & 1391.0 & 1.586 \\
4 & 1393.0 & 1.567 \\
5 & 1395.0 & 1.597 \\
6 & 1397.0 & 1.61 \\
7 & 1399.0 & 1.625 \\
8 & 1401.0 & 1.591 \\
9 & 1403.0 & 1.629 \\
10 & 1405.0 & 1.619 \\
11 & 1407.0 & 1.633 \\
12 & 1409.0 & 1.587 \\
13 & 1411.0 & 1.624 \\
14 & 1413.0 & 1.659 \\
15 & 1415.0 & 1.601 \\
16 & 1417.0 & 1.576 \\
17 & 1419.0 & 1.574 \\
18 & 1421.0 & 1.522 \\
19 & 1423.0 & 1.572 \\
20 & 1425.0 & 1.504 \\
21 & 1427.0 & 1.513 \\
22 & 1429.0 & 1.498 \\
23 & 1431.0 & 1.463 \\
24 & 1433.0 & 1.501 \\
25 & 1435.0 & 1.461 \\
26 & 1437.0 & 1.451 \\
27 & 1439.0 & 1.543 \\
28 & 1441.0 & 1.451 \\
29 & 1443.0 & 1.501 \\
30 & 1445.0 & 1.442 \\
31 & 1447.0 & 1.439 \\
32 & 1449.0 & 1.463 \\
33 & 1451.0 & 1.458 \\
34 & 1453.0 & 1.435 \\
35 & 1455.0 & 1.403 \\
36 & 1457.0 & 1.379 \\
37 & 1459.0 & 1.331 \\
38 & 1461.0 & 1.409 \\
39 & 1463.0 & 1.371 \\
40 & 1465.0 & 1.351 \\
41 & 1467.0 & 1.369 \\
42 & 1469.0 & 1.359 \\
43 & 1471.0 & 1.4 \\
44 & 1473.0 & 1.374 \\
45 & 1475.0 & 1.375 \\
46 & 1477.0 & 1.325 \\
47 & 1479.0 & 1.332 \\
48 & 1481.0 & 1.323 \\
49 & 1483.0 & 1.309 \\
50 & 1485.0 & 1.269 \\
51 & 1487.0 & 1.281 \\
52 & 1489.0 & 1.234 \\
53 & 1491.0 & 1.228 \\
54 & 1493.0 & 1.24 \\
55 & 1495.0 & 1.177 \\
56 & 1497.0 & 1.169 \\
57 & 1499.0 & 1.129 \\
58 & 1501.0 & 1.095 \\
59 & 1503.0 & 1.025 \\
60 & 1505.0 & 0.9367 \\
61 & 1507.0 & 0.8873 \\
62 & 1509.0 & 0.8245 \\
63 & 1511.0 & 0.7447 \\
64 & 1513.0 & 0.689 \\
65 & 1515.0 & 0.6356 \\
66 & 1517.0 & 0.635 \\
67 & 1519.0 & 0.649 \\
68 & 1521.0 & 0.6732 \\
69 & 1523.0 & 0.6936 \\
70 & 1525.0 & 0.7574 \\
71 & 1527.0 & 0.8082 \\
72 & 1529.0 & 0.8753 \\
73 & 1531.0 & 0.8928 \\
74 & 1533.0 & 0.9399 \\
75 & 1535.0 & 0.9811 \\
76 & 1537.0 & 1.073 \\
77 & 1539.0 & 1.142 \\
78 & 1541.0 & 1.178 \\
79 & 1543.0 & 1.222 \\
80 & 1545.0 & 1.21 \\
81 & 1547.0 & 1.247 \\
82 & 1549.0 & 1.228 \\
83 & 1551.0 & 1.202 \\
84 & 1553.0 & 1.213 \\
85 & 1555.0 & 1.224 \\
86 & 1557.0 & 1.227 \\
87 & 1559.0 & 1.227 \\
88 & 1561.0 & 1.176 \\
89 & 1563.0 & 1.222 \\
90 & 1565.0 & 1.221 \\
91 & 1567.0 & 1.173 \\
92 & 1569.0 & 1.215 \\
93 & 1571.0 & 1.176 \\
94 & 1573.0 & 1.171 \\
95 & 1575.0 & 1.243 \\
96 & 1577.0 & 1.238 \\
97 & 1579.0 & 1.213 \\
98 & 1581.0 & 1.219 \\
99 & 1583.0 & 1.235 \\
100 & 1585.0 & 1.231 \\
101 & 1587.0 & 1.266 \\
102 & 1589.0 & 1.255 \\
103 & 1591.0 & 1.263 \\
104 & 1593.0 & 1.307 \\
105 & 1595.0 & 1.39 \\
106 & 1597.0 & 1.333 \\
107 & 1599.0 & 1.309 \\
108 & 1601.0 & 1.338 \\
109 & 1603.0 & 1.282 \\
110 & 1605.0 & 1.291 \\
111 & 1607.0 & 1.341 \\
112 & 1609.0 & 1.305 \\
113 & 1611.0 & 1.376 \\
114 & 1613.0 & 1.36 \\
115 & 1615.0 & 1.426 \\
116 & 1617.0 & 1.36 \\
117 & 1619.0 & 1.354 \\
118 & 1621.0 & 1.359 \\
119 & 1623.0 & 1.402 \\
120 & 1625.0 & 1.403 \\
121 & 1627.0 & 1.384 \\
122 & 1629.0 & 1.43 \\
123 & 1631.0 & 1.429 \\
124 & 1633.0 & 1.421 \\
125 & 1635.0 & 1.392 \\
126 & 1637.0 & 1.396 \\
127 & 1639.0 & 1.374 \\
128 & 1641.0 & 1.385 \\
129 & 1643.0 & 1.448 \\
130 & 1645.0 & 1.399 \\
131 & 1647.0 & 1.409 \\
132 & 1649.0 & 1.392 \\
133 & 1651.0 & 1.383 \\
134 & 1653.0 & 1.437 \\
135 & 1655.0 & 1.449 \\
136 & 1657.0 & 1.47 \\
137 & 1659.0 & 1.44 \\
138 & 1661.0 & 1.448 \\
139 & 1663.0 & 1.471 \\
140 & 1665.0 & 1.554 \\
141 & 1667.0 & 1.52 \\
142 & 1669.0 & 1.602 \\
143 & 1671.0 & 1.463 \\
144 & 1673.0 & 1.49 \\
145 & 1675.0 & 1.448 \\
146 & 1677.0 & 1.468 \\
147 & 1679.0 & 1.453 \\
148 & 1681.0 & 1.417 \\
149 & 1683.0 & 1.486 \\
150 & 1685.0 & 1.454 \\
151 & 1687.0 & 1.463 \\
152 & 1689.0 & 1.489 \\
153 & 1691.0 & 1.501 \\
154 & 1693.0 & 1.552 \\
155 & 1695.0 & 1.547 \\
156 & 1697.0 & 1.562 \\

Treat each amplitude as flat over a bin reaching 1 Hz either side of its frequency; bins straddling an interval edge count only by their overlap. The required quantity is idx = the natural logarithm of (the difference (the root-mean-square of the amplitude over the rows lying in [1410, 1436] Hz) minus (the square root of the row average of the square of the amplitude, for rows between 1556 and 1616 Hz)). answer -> -1.3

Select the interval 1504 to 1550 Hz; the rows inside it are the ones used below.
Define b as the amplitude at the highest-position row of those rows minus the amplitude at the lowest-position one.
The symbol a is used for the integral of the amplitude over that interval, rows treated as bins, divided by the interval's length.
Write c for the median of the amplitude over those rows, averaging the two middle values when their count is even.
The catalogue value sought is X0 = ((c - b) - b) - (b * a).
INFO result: 0.0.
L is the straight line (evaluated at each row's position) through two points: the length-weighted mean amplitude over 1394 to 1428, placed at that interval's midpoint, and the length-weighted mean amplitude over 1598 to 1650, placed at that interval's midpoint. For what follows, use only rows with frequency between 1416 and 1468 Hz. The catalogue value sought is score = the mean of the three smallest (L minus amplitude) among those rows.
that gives 0.01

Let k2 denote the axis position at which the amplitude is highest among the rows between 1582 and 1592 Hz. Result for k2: 1587.0 Hz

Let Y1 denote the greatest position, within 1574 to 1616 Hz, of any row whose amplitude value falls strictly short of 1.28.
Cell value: 1591.0 Hz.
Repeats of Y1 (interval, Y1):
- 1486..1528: 1527.0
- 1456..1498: 1497.0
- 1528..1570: 1569.0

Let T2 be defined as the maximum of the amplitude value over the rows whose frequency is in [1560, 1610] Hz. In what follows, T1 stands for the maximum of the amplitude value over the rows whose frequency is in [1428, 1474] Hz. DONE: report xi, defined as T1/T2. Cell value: 1.11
